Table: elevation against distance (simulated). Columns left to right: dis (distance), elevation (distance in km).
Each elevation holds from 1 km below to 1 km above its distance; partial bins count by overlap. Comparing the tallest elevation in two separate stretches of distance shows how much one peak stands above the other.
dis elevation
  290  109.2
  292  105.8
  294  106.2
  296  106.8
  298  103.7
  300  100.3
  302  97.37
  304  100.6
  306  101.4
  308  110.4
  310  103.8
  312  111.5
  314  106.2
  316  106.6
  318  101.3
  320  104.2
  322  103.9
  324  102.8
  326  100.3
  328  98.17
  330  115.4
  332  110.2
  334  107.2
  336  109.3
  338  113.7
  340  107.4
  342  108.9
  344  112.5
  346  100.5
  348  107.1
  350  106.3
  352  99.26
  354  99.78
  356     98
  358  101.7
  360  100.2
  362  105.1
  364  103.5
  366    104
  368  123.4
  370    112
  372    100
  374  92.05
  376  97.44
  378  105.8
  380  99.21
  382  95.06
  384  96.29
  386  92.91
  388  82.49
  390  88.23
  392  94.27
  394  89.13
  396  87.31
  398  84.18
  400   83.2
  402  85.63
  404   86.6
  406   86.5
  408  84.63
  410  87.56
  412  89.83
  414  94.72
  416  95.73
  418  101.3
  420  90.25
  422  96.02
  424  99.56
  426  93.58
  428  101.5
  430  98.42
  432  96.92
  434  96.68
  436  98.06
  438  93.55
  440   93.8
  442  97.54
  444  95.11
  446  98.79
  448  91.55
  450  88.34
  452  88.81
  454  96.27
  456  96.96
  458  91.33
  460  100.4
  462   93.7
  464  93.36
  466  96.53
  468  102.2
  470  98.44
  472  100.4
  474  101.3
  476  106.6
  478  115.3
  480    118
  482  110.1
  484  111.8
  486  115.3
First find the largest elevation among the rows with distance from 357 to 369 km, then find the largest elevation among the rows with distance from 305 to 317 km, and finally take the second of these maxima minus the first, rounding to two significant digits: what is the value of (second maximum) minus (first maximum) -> -12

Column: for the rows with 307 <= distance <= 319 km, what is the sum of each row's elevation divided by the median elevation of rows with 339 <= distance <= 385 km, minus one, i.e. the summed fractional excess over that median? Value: 0.3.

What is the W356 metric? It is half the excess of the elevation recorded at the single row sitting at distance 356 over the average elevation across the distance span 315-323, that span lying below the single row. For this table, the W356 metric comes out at -3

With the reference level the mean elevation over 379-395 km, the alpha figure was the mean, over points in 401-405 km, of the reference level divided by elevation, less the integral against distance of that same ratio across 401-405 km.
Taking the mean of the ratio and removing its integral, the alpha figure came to -3.21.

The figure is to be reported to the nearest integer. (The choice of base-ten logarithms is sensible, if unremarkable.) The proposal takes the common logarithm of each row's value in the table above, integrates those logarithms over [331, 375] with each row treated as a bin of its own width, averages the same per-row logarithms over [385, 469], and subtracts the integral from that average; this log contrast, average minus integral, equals -87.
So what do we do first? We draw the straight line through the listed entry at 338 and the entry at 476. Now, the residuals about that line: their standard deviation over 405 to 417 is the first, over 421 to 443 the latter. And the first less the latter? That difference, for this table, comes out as 2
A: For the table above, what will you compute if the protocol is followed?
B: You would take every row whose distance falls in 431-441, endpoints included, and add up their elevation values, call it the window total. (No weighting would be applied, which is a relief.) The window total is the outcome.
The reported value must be 479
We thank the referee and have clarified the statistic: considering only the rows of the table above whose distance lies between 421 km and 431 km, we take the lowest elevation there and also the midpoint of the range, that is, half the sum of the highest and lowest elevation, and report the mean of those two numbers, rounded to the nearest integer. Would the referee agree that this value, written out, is 96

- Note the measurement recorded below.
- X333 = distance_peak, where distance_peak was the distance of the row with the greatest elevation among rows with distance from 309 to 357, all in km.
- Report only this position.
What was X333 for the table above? 330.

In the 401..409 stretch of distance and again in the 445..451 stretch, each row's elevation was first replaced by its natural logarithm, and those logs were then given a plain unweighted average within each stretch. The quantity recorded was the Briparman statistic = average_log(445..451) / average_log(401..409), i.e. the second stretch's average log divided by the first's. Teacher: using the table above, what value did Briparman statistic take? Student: 1.02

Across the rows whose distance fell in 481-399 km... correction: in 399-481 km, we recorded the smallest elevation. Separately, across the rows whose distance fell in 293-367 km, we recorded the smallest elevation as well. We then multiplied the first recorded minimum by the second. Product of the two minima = 8101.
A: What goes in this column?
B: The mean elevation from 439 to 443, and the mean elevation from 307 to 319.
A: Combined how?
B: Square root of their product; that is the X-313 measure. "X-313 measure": 101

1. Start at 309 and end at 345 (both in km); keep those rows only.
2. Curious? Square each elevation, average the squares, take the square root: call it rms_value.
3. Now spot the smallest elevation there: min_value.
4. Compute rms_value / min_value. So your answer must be 1.09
